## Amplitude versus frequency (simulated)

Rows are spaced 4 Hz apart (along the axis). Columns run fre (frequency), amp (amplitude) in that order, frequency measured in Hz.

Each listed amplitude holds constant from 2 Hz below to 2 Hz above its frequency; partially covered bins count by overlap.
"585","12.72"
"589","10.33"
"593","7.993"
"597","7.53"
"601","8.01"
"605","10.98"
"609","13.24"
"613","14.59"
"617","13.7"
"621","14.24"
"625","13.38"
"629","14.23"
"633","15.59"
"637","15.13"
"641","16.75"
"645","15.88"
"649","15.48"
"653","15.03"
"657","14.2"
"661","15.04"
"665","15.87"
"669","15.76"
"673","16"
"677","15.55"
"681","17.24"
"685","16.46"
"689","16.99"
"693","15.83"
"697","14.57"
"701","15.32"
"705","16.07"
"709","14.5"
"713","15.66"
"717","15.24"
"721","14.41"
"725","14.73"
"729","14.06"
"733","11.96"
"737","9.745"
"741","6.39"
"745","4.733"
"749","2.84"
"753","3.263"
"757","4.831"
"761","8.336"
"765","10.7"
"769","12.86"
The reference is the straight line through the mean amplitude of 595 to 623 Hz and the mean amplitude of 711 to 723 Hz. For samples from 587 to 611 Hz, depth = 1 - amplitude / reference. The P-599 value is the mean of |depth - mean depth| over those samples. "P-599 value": 0.16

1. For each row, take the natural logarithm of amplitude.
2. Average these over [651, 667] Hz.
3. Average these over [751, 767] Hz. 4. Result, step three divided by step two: 0.67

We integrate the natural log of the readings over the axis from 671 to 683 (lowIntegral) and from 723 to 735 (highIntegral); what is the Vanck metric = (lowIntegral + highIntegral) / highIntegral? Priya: 2.07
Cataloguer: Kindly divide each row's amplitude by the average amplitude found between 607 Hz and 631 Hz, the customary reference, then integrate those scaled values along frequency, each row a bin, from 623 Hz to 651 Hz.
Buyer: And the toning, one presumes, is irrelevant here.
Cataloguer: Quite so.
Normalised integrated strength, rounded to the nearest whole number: 31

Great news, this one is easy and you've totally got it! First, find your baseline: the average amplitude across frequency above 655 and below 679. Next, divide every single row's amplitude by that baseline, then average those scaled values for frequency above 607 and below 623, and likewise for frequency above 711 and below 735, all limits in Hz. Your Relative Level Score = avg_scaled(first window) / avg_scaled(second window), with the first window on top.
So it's 0.97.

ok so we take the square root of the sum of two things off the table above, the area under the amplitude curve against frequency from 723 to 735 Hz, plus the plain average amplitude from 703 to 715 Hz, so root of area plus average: 13.4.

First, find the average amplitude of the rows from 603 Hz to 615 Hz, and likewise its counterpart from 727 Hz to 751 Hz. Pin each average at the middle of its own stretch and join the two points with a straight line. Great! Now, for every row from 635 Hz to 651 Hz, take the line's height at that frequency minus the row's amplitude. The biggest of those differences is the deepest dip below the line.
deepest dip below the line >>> -3.2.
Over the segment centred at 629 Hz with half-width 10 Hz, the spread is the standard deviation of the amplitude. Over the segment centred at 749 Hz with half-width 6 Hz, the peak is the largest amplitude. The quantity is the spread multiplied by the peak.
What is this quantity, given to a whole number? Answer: 4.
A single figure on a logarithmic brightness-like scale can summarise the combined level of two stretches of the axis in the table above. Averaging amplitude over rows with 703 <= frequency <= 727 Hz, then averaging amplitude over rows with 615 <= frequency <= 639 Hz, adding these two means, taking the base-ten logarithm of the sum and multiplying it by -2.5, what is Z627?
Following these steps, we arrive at -3.7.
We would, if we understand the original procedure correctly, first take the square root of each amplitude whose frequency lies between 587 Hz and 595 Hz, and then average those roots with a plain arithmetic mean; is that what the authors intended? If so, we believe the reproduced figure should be 3.02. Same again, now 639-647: 4.04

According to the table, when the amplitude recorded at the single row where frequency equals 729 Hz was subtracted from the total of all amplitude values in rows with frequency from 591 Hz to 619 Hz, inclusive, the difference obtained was 62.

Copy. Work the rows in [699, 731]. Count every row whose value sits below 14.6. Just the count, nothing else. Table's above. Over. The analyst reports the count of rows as 3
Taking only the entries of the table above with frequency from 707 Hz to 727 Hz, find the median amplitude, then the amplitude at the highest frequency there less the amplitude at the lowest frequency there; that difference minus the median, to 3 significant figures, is -14.5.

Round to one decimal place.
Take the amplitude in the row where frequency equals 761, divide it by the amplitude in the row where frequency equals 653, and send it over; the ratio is 0.6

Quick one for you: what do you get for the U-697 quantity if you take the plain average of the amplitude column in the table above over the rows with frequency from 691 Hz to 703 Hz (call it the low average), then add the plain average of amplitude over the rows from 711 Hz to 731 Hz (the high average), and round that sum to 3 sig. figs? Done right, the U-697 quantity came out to 30.1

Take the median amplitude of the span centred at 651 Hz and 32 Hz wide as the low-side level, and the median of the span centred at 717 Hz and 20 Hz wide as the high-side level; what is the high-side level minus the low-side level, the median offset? -1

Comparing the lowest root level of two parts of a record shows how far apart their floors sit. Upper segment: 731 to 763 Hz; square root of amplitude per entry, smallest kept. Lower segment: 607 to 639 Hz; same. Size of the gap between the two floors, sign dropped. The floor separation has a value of 2.0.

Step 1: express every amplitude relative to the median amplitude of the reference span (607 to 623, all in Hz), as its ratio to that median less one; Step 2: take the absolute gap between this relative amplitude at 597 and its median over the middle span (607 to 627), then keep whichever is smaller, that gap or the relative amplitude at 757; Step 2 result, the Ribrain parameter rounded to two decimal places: -0.65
